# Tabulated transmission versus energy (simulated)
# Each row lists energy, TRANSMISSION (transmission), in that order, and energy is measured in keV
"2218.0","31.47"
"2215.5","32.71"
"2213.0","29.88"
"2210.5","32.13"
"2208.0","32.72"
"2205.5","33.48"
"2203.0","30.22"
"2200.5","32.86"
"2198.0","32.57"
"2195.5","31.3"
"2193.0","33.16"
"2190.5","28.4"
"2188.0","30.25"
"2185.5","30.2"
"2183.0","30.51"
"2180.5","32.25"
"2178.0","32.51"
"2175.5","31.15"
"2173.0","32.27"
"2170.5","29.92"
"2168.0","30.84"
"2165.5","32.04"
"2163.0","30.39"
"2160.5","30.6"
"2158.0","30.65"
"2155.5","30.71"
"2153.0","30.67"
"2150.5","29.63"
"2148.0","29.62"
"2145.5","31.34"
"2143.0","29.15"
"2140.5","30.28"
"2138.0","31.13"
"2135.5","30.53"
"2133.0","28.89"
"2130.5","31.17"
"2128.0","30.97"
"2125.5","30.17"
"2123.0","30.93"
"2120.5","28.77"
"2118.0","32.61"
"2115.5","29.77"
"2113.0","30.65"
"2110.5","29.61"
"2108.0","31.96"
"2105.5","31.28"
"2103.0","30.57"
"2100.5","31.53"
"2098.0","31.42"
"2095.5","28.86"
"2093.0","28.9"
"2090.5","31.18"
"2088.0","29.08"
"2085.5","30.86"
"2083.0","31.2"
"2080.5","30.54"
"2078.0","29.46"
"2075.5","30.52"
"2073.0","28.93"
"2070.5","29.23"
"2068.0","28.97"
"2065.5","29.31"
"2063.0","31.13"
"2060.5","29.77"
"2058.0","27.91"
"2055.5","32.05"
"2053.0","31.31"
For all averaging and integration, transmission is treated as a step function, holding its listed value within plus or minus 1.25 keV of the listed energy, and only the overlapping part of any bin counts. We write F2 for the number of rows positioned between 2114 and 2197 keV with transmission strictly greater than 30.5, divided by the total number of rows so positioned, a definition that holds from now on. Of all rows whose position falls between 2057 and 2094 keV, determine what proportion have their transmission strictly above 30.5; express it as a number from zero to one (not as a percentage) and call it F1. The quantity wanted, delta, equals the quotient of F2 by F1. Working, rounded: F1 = 0.40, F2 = 0.61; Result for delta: 1.52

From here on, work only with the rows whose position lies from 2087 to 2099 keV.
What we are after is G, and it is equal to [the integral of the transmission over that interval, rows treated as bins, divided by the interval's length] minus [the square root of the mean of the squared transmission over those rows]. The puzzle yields -0.04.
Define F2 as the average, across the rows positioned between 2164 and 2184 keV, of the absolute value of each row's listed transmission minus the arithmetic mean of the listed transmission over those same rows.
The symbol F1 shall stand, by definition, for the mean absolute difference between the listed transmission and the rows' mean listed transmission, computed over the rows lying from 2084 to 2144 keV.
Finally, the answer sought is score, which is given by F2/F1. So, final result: 0.92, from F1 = 0.9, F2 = 0.83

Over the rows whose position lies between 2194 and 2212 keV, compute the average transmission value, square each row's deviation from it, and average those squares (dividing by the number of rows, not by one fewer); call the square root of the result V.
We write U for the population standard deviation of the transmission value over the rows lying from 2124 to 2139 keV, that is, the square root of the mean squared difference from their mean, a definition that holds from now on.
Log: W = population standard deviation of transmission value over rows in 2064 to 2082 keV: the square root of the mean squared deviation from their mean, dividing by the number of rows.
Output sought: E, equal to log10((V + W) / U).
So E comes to 0.32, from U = 0.79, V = 1.02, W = 0.63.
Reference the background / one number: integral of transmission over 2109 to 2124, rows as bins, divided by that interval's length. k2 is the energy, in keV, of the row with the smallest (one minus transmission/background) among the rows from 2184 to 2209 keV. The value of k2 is 2205.5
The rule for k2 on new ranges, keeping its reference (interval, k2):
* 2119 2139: 2130.5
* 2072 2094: 2083.0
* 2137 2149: 2145.5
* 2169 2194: 2193.0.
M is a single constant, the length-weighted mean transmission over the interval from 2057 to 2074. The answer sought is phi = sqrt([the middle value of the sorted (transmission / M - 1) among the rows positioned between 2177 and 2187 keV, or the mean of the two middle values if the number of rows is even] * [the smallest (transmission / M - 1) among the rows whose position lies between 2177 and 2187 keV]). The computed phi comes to 0.045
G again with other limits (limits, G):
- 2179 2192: 0.07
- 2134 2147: -0.06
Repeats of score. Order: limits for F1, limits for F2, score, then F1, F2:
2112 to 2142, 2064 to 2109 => 1.31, 0.8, 0.99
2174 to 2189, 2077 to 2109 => 1.08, 0.8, 0.89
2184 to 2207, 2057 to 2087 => 0.59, 1.5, 0.86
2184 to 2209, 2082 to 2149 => 0.61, 1.4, 0.89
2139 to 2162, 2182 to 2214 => 2.43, 0.6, 1.35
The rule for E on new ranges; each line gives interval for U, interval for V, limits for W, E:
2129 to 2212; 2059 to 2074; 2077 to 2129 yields 0.16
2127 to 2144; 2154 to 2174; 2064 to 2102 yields 0.31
